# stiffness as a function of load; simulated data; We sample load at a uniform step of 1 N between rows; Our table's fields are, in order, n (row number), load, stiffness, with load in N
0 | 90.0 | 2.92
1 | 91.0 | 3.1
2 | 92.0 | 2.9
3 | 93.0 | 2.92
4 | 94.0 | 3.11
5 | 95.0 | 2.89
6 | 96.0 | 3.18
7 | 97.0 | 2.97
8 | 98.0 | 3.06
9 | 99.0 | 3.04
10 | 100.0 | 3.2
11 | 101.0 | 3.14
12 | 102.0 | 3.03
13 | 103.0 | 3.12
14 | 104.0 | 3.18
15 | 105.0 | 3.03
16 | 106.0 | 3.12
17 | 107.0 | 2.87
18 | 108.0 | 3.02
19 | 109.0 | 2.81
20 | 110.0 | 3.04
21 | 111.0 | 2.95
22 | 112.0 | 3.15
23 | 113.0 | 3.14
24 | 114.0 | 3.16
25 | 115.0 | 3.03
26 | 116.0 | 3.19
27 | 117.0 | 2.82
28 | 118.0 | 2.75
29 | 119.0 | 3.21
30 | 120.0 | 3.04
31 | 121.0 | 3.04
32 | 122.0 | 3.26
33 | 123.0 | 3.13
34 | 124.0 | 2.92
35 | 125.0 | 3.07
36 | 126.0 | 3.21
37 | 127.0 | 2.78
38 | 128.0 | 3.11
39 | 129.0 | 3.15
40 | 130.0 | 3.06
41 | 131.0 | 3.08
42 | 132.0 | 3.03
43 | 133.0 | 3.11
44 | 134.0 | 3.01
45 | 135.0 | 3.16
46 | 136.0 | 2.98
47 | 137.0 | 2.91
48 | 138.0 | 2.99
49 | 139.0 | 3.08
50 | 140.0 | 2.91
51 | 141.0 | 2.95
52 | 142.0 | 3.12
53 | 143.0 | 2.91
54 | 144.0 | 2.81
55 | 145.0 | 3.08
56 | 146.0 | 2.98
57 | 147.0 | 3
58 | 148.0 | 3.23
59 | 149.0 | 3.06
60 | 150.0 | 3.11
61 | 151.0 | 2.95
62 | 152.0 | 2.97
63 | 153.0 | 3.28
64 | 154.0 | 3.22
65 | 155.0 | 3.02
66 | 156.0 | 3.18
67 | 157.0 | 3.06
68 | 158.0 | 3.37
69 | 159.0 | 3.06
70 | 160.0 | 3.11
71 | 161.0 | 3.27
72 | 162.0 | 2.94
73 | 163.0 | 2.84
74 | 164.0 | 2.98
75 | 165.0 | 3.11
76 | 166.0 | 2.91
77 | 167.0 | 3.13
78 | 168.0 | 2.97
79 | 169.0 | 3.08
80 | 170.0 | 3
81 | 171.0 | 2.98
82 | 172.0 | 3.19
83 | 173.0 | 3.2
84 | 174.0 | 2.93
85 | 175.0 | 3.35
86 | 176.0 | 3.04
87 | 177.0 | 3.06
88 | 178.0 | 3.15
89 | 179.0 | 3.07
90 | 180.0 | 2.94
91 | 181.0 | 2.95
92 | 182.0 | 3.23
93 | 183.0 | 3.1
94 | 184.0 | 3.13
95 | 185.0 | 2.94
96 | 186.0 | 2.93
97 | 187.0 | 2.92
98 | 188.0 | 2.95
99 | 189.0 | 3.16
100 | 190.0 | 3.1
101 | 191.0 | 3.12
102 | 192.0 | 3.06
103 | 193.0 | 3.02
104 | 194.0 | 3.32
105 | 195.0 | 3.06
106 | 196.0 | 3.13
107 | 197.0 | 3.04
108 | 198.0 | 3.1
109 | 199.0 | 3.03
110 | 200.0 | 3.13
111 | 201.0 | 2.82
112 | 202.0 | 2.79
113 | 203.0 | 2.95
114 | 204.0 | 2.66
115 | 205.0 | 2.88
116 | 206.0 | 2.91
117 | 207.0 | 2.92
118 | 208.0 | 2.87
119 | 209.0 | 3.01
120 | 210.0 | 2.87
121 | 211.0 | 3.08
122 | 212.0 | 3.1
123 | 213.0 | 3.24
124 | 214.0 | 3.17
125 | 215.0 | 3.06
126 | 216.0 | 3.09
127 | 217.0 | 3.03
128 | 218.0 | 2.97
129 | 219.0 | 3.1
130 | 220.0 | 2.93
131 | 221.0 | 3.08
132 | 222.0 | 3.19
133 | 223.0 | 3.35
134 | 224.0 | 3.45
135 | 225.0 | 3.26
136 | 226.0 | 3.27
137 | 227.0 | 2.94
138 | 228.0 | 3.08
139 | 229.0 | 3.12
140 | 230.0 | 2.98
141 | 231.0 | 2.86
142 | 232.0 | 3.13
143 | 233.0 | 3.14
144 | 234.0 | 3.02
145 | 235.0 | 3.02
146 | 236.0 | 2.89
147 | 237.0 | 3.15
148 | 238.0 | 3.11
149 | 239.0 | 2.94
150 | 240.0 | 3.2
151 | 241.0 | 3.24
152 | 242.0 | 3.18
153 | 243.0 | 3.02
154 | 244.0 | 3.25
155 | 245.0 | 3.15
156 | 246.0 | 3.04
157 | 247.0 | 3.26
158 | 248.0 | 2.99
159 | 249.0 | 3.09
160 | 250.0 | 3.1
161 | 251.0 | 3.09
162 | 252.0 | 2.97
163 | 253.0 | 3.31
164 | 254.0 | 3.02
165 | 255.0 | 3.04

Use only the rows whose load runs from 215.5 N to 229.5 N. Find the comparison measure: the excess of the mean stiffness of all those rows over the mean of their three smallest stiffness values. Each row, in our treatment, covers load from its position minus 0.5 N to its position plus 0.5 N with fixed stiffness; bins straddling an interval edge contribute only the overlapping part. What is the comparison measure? 0.19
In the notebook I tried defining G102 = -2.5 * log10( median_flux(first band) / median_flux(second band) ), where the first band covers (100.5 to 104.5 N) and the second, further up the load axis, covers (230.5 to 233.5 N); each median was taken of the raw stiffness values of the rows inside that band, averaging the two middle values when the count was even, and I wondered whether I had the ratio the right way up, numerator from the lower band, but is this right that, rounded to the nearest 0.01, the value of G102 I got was 0.00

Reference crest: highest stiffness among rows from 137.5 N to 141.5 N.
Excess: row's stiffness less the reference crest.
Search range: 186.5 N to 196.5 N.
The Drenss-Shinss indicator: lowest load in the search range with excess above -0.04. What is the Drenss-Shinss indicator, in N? 189.0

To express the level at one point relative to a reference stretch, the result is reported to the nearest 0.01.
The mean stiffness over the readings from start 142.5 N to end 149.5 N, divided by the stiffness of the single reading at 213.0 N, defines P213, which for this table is 0.93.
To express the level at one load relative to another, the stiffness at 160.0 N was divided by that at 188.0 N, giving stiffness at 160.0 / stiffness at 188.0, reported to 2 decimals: 1.05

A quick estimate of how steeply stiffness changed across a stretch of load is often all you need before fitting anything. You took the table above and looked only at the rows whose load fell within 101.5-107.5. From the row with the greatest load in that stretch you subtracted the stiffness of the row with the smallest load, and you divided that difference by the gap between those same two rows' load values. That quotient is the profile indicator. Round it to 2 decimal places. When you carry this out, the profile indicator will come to -0.03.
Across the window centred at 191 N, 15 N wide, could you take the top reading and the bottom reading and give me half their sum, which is 3.12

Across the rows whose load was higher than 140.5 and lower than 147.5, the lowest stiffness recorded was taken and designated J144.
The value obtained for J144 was 2.81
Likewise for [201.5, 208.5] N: 2.66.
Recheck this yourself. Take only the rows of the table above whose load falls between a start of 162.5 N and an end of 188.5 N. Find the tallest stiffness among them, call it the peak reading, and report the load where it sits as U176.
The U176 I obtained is 175.0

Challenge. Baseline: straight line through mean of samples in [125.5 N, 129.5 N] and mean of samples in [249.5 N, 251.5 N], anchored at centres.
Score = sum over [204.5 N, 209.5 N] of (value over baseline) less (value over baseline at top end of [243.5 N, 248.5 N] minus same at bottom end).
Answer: 4.82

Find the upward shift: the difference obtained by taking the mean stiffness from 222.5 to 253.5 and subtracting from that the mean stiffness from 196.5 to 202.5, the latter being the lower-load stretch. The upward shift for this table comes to 0.13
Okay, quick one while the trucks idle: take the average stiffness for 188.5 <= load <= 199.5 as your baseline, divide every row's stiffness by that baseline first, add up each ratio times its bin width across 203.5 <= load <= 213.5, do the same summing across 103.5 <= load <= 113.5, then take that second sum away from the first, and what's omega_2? -0.25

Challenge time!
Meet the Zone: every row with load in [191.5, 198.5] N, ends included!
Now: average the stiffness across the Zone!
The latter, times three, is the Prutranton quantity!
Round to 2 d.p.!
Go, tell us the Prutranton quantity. 9.31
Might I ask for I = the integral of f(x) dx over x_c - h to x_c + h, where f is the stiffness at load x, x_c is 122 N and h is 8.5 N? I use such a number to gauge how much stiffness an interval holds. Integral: 51.9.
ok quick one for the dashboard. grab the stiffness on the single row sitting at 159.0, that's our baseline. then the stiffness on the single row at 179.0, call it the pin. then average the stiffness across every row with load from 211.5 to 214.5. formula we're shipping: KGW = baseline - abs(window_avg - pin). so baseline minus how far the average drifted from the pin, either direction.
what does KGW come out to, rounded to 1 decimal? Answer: 3.0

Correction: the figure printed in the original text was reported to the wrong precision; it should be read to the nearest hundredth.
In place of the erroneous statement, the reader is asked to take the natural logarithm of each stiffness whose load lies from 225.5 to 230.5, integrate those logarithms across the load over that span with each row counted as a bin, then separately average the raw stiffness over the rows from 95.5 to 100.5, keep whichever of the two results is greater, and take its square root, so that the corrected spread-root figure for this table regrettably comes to 2.37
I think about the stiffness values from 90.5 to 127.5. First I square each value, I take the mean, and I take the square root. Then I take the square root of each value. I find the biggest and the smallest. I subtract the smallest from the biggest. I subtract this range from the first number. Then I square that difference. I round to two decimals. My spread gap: 8.40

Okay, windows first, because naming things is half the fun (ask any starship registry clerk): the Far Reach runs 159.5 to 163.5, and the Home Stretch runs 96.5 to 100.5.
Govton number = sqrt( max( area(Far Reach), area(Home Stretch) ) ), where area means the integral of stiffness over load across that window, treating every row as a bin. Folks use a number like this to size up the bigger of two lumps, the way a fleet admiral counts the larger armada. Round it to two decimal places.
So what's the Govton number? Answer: 3.50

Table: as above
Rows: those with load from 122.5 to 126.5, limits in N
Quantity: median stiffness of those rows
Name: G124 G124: 3.10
